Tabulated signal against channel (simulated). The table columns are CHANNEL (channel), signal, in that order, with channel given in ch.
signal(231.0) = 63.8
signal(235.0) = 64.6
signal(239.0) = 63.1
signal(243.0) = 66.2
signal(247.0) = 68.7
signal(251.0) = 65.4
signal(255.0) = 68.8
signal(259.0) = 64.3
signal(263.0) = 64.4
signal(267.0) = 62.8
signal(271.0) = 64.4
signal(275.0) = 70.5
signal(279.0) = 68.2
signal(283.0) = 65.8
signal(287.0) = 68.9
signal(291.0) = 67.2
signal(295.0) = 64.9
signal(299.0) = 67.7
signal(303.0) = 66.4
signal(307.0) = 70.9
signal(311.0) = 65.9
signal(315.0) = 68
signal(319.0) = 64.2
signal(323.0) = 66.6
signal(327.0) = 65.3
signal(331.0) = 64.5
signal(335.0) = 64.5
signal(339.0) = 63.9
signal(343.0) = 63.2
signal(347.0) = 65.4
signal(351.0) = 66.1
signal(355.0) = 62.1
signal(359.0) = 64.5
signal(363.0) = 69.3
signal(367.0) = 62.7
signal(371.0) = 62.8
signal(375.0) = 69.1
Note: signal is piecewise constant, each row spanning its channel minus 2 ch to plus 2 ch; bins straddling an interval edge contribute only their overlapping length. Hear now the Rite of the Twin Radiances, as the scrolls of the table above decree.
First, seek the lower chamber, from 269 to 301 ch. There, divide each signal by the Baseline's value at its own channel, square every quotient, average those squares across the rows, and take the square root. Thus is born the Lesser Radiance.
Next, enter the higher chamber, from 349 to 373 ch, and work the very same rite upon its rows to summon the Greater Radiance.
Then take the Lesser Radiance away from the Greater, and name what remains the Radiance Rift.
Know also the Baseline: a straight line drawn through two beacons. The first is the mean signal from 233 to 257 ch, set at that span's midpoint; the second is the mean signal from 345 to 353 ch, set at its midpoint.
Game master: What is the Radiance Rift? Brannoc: -0.04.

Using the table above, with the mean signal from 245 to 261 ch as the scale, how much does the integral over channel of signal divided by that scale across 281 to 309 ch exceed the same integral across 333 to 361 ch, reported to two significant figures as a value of 1.3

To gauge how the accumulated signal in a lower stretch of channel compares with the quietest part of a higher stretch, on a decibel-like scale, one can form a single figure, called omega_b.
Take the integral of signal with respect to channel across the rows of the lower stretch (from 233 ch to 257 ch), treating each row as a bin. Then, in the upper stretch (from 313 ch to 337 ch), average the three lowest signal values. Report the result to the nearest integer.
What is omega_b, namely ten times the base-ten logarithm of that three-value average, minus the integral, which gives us -1569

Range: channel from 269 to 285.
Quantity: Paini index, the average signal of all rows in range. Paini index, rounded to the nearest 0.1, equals 67.2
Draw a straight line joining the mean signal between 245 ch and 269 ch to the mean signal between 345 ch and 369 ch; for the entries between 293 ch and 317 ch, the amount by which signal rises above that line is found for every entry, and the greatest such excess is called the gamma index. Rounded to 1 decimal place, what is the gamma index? 5.5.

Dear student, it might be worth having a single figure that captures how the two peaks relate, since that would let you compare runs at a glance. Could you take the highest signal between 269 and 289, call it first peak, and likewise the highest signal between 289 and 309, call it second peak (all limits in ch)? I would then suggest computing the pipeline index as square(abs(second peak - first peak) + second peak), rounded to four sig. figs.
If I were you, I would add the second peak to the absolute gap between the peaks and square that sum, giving 5084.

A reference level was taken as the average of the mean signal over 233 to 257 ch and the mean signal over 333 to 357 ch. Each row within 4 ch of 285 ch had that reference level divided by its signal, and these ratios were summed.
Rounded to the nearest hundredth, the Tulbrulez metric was 1.94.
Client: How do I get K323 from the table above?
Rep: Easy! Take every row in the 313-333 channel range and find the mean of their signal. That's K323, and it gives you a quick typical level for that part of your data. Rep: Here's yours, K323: 65.7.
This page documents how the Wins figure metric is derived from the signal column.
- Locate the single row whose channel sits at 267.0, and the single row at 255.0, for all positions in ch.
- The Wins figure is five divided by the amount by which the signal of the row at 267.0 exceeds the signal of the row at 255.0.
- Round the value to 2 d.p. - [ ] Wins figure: -0.83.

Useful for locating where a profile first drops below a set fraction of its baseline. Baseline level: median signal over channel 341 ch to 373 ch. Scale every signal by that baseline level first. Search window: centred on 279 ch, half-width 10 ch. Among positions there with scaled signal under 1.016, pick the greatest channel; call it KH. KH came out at 271.0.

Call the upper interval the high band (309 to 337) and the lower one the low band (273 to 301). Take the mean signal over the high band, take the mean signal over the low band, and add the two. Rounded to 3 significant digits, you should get 133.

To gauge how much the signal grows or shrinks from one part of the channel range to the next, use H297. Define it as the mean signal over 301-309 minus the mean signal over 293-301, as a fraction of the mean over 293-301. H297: 0.04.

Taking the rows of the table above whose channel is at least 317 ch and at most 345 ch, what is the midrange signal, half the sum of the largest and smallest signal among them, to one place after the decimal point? 64.9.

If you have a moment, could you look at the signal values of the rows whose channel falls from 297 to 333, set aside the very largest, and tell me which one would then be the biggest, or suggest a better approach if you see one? 68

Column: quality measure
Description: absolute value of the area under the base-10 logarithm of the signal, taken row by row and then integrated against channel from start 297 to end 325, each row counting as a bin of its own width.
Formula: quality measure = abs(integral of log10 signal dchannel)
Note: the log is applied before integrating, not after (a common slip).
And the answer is 51.1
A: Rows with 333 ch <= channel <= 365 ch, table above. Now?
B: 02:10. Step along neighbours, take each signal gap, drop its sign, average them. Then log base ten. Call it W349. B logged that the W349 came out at 0.34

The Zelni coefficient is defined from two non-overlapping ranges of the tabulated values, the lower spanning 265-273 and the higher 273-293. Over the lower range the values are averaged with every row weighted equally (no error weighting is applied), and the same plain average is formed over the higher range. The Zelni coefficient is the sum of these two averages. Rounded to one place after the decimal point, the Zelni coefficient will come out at 131.7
